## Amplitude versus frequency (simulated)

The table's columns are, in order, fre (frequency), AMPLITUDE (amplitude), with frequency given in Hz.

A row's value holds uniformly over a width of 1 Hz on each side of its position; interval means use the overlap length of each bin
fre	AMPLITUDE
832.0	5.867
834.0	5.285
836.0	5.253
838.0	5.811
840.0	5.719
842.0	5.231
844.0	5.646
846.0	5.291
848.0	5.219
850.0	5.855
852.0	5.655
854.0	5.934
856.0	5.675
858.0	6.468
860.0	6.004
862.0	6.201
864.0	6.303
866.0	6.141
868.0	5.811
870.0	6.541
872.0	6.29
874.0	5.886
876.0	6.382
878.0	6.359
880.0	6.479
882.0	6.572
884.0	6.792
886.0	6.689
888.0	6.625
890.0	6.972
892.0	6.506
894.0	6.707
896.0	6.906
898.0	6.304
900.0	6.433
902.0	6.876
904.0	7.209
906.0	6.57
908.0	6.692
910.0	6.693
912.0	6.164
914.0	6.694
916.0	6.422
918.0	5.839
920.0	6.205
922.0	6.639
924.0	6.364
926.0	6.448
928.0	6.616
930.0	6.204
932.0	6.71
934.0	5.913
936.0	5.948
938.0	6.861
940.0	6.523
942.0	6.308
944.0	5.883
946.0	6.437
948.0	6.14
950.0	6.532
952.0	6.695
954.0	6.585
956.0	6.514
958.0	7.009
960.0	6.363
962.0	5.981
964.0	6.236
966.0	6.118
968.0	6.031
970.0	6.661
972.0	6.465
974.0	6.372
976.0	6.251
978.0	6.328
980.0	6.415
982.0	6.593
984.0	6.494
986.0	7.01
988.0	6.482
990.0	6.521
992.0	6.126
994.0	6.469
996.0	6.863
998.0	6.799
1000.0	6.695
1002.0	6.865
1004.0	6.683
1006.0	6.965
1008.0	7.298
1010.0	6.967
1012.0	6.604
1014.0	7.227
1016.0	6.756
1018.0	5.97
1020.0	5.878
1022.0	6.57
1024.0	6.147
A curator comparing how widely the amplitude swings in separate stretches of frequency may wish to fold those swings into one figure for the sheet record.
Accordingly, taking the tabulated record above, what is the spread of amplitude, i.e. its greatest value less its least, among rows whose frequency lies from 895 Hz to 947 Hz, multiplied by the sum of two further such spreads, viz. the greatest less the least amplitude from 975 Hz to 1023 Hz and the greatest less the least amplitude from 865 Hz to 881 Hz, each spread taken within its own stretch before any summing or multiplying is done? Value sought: 2.95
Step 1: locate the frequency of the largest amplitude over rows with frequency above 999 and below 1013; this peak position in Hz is 1008.0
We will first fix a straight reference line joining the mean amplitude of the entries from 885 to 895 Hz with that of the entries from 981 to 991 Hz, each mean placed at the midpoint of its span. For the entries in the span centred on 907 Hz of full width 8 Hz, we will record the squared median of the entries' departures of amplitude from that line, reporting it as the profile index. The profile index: 0.00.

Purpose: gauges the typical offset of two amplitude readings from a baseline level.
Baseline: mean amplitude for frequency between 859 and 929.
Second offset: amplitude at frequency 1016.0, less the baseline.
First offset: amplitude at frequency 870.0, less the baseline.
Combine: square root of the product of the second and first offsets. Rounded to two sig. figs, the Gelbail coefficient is 0.15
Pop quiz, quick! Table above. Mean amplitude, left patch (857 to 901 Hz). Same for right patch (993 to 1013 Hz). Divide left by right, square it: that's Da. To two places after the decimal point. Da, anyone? 0.89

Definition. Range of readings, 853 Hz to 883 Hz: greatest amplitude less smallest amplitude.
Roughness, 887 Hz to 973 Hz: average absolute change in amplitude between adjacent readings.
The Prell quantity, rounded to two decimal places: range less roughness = 0.55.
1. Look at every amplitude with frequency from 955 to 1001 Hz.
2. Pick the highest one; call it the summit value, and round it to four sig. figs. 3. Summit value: 7.010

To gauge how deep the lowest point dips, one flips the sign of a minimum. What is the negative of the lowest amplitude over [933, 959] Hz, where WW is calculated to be -5.9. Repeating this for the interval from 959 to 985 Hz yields -6.0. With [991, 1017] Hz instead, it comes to -6.1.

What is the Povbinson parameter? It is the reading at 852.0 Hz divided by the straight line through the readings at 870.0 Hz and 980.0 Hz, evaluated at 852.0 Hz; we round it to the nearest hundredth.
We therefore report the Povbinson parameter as 0.86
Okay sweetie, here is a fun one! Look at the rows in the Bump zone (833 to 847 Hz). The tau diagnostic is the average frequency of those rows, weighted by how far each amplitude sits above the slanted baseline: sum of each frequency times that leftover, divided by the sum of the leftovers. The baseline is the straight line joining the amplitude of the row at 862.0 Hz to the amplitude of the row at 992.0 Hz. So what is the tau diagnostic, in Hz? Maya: 839.9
